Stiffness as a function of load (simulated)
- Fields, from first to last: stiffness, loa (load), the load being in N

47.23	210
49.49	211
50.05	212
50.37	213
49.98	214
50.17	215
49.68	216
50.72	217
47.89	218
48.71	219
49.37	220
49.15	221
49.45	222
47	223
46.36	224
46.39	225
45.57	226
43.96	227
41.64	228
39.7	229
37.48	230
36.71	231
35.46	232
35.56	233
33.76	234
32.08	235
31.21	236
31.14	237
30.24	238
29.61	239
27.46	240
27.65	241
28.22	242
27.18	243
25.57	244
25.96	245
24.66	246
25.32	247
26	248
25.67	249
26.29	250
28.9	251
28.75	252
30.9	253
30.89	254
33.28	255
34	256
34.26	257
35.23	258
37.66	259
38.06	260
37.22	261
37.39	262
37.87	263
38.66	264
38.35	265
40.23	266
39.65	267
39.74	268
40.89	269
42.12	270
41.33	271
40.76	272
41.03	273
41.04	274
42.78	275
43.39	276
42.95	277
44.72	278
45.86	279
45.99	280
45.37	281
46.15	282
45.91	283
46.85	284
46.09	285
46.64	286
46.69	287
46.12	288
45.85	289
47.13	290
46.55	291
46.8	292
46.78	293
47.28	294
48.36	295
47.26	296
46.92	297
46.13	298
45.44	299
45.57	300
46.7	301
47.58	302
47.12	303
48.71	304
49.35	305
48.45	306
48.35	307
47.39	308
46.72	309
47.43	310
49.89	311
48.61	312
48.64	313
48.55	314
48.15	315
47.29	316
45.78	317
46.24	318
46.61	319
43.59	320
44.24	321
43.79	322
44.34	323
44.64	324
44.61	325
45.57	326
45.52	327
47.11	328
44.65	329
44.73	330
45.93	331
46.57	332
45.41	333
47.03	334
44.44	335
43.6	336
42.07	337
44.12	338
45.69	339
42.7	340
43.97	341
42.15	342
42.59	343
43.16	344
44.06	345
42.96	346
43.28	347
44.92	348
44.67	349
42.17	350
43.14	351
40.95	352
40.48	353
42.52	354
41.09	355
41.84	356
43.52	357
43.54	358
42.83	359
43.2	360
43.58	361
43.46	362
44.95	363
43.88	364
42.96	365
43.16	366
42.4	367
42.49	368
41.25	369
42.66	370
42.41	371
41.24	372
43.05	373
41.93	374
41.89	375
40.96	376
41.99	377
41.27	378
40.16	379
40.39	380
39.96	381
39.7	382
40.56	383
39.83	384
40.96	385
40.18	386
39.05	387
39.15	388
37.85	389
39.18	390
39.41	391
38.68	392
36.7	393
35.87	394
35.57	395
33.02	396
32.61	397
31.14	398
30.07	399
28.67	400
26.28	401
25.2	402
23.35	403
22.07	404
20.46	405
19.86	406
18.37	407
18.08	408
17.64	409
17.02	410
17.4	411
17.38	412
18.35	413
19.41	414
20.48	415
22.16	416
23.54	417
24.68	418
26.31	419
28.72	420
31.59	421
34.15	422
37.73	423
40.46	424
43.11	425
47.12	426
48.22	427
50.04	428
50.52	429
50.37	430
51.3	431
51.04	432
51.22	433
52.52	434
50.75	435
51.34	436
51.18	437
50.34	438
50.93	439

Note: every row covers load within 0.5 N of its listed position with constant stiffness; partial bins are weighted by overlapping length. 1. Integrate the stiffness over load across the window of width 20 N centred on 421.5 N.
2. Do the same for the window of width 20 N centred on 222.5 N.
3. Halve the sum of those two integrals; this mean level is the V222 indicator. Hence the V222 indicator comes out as 801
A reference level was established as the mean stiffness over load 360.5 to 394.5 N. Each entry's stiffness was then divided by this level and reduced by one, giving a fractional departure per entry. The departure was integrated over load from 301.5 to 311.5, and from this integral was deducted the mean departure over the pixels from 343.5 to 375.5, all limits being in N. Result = 1.7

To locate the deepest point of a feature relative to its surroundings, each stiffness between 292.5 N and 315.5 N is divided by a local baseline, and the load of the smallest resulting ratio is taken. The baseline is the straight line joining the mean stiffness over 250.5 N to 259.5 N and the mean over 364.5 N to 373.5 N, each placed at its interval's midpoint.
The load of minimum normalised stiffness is 299 N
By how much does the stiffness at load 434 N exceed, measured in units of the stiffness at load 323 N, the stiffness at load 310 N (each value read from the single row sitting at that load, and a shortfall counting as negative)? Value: 0.1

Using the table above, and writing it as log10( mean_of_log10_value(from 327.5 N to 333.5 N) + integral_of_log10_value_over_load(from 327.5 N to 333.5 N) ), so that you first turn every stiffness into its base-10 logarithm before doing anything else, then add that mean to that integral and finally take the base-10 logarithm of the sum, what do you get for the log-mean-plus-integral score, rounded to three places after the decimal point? 1.065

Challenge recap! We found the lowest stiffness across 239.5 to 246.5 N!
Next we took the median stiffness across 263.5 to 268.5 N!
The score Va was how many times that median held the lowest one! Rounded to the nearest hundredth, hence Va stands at 1.61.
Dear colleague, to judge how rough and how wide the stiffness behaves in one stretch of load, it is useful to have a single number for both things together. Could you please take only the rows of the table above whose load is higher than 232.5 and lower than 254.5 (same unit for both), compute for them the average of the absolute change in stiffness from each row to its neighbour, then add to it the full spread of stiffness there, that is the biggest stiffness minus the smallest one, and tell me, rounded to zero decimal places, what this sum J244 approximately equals 12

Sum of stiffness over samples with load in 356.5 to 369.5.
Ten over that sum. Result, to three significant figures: 0.0178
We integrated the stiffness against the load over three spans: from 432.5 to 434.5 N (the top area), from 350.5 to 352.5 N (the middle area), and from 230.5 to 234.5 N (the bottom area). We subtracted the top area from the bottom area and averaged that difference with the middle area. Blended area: 61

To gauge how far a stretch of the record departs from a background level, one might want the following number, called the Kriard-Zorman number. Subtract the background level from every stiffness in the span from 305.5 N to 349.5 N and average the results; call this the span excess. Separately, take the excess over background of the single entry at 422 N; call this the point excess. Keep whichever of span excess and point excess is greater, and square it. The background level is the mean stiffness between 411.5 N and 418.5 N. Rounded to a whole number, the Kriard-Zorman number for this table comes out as 605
